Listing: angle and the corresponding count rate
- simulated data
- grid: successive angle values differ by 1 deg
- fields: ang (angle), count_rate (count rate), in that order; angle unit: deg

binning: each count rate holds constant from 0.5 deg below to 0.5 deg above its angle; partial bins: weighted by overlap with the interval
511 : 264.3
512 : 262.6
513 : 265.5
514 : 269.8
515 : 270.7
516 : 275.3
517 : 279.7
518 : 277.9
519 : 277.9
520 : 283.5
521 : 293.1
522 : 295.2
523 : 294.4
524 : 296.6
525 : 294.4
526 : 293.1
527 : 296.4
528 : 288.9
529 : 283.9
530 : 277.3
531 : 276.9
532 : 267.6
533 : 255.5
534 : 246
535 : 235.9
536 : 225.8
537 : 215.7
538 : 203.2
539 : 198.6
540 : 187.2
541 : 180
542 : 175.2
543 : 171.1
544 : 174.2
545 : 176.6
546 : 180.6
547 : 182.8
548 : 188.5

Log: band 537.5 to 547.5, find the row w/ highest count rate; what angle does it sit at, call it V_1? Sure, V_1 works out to 538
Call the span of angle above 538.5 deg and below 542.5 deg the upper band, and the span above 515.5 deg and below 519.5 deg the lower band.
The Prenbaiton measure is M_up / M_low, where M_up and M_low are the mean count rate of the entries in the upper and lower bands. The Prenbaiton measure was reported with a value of 0.67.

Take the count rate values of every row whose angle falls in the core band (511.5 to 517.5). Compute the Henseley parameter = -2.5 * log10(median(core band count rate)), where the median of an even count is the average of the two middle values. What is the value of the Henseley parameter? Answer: -6.08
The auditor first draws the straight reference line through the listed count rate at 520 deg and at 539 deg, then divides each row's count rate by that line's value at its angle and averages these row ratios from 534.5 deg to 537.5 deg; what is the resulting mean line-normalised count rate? 1.06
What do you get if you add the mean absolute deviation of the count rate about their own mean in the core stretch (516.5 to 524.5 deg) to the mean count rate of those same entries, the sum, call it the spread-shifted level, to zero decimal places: 295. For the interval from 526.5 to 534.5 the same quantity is 287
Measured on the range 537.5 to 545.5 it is 193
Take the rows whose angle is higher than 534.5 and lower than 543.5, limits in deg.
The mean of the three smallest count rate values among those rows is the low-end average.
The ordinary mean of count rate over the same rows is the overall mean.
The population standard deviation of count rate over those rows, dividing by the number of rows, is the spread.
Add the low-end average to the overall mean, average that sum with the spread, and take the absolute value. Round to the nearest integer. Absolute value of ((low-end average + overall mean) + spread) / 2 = 198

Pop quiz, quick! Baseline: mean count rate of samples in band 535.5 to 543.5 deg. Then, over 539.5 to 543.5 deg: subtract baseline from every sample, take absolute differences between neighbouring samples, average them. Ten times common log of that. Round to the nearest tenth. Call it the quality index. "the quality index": 7.3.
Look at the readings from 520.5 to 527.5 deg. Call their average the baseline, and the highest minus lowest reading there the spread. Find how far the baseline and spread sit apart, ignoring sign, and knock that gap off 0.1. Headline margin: -291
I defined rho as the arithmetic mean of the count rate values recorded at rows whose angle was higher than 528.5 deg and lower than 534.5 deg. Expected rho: 268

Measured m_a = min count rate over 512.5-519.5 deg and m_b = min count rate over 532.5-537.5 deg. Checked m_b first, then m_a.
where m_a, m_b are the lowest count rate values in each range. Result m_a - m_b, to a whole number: 50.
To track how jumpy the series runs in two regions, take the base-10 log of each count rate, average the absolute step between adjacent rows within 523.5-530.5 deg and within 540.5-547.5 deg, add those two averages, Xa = 0.015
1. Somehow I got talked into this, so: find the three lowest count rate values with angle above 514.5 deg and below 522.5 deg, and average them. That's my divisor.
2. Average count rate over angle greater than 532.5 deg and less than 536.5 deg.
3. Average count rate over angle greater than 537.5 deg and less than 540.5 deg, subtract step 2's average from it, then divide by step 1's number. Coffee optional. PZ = -0.16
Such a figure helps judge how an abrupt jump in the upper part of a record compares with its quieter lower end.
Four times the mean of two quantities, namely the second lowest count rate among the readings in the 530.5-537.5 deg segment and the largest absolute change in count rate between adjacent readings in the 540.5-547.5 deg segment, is 461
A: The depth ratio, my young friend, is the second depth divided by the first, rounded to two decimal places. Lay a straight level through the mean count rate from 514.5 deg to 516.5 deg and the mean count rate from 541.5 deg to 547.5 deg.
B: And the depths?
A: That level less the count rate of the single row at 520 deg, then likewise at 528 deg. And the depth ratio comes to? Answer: 2.26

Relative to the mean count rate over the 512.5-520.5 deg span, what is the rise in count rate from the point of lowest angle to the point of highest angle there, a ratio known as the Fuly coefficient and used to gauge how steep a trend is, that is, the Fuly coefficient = 0.065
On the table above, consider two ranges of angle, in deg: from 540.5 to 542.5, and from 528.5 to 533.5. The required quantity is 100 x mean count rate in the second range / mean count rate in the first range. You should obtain 153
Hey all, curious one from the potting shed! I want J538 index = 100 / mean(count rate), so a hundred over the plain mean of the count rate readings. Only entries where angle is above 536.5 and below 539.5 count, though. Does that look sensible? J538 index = 0.49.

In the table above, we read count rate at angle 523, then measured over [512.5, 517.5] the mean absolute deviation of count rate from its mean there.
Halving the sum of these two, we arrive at 149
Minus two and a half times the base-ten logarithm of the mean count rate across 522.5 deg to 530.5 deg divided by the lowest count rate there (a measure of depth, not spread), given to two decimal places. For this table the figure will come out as -0.05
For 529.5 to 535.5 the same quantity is -0.11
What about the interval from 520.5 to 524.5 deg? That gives -0.01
